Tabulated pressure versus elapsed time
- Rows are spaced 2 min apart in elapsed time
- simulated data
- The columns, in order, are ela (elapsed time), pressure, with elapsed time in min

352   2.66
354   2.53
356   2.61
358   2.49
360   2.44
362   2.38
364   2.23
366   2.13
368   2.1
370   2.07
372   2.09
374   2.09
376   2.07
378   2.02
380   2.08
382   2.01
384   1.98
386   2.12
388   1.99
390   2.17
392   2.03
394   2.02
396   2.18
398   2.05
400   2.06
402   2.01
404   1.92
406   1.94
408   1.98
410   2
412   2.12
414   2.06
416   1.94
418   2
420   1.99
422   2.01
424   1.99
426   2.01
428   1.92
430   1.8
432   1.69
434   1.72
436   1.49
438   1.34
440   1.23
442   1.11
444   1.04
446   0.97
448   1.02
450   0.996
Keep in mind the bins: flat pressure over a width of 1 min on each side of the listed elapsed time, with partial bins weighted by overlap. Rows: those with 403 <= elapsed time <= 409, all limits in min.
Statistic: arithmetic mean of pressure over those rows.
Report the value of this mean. 1.95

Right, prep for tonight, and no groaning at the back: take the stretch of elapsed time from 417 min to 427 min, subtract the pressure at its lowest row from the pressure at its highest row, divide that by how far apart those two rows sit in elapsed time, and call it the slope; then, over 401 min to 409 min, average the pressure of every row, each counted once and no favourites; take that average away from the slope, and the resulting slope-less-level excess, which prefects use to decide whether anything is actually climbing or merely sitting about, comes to -1.96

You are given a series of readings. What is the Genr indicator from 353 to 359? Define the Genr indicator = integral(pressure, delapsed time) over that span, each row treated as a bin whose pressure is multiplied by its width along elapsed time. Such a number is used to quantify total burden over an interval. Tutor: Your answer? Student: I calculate 15.3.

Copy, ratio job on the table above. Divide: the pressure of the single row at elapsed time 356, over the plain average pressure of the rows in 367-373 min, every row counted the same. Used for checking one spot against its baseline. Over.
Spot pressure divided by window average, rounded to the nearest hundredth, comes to 1.25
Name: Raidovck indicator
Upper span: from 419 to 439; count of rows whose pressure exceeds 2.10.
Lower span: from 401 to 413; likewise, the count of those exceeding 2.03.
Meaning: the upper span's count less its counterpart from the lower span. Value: -1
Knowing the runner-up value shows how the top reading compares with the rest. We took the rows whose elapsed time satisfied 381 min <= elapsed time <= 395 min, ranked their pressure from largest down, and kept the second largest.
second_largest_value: 2.12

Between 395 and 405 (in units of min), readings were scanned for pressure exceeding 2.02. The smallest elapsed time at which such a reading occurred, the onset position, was 396 min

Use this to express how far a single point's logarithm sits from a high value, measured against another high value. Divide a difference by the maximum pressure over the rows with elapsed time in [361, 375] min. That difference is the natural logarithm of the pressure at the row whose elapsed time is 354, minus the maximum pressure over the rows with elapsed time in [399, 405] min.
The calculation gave -0.48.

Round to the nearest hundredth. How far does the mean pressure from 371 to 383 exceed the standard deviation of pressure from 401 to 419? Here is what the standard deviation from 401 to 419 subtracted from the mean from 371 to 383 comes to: 2.00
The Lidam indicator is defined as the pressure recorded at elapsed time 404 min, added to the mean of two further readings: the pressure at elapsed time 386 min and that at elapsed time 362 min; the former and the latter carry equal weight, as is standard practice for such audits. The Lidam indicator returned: 4.17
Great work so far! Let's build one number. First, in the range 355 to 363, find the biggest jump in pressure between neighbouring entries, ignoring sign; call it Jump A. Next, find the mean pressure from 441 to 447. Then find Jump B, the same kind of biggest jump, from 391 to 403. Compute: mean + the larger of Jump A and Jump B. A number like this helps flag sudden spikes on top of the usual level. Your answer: 1.2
